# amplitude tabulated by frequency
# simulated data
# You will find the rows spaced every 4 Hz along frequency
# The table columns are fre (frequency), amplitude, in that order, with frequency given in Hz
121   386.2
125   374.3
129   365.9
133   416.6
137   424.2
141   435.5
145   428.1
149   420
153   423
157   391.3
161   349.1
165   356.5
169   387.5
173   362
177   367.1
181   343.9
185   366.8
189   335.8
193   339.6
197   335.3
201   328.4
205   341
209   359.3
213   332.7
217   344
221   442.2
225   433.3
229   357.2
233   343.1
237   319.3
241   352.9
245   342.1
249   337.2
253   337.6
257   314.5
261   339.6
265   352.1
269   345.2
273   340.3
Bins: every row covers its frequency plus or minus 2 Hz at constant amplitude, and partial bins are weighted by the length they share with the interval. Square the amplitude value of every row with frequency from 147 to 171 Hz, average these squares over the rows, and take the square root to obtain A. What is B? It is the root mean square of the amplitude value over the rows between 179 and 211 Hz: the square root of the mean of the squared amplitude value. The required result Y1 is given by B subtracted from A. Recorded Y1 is 45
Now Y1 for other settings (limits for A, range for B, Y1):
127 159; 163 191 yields 53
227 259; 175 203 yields -7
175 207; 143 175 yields -46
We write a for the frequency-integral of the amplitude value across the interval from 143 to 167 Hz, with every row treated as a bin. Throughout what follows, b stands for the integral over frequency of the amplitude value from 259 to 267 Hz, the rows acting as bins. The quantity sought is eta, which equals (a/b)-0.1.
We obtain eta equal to 3.3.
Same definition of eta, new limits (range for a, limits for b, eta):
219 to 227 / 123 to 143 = 0.3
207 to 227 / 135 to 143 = 2.1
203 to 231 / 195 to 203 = 3.8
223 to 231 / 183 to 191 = 1.0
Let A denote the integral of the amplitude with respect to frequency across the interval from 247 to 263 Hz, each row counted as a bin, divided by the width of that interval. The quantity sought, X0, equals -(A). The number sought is -332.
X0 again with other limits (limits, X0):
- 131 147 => -426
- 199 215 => -340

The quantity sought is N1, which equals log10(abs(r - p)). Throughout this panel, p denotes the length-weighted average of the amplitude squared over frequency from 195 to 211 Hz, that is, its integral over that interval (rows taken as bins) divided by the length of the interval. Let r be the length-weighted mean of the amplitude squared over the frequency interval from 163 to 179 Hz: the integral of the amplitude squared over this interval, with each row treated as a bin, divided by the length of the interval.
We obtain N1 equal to 4.29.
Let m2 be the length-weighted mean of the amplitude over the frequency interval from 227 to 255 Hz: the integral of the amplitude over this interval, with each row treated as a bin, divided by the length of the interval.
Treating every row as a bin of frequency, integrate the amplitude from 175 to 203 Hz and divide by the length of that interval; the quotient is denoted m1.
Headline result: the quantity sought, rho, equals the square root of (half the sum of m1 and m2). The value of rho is 18.5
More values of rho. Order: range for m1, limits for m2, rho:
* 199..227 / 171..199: 19.0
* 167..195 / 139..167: 19.5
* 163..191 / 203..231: 19.1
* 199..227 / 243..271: 18.8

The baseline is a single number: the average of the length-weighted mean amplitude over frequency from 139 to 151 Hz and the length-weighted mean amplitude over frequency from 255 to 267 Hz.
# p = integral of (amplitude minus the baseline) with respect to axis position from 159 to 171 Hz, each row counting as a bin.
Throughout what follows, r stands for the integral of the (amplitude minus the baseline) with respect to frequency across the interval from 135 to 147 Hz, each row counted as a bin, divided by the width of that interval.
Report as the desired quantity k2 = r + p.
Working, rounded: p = -207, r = 48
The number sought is -160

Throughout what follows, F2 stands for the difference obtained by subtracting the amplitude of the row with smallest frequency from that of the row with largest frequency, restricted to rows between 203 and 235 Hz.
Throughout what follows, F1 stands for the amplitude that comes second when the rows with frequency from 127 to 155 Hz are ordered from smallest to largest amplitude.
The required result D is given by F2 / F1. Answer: 0.01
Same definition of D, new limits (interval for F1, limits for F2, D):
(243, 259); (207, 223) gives 0.25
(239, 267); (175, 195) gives -0.08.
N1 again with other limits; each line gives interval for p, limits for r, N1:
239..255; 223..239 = 4.22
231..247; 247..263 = 3.68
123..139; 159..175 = 4.39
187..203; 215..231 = 4.66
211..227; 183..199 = 4.54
